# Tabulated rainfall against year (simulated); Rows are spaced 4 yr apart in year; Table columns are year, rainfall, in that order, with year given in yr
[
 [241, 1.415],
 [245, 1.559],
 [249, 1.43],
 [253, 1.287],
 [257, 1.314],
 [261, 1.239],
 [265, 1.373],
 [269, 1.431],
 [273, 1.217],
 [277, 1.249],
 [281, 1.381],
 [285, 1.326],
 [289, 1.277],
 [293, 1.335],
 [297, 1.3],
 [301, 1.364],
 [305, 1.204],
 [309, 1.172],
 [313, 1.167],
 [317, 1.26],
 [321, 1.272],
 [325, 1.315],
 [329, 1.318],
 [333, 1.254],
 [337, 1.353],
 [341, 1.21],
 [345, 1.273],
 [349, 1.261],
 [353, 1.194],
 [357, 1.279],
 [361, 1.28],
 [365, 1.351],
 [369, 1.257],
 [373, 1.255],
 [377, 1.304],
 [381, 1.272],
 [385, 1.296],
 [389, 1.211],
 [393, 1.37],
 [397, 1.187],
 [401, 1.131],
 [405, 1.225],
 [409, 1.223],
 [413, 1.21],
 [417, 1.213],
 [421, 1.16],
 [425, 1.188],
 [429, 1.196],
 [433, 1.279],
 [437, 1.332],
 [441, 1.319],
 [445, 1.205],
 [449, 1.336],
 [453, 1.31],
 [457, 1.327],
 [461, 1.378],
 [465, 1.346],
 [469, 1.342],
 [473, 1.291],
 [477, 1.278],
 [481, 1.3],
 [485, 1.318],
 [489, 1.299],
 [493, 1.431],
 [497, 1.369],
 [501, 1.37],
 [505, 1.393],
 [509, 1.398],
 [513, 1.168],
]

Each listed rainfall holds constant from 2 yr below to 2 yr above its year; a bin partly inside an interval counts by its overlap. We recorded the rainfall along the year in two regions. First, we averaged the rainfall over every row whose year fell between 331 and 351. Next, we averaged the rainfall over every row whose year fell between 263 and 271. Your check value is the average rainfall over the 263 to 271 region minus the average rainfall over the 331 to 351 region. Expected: 0.13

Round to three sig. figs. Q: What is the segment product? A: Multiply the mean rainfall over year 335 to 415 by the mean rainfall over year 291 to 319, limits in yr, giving 1.58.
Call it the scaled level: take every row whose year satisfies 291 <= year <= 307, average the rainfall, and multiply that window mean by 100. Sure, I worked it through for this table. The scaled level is 130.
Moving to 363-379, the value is 129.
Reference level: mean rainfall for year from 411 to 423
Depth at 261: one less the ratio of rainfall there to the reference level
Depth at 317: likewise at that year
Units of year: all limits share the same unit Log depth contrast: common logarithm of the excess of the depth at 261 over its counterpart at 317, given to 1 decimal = -1.8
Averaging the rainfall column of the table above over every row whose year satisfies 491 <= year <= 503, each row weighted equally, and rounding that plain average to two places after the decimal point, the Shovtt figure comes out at 1.39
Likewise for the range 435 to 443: 1.33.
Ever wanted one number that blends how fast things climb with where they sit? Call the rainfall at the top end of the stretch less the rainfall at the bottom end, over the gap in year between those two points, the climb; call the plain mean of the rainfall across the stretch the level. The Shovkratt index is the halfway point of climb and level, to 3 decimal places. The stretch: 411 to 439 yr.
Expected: 0.615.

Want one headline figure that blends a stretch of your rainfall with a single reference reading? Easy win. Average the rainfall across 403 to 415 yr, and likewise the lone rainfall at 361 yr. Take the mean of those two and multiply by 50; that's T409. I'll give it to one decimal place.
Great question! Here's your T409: 62.5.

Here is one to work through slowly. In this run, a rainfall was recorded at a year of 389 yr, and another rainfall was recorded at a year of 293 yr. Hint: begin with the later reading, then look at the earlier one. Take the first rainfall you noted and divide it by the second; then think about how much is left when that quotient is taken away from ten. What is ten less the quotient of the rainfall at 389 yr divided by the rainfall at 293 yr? 9.09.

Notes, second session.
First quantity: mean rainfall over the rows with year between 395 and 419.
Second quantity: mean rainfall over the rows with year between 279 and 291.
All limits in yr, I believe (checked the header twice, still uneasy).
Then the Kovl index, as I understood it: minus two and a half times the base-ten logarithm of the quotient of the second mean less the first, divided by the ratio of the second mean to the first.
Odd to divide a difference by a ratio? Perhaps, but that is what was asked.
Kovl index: 2.33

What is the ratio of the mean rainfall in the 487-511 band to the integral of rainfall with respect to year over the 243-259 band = 0.062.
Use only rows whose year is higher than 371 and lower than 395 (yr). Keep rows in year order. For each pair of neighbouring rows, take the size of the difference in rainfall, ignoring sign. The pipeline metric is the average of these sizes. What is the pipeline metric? 0.070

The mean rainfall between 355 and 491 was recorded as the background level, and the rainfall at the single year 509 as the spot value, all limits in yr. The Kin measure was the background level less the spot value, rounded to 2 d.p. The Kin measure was -0.13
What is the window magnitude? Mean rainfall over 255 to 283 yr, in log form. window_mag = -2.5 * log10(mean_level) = -0.30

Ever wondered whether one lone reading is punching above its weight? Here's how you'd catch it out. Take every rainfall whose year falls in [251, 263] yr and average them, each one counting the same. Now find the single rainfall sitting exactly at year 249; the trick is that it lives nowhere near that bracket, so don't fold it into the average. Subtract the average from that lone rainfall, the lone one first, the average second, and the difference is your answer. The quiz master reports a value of 0.15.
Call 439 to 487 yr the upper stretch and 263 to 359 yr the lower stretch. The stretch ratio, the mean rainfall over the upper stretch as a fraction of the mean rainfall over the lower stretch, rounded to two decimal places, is 1.02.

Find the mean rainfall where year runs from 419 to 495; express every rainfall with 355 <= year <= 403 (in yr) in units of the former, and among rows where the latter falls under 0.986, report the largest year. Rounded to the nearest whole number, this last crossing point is 401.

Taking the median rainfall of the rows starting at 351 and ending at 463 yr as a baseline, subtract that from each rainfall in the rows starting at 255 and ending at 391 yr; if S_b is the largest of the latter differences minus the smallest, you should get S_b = 0.26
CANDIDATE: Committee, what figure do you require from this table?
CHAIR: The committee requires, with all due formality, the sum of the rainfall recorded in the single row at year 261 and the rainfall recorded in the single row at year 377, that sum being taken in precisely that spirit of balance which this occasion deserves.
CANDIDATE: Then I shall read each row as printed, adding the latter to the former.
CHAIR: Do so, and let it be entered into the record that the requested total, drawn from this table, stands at 2.54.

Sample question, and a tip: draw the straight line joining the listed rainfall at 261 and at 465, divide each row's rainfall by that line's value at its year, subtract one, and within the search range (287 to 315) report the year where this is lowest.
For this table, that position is 313 yr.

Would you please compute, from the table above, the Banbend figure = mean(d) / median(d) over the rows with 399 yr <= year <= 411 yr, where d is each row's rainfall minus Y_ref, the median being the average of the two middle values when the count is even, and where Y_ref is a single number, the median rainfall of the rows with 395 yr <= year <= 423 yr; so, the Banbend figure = -1.31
